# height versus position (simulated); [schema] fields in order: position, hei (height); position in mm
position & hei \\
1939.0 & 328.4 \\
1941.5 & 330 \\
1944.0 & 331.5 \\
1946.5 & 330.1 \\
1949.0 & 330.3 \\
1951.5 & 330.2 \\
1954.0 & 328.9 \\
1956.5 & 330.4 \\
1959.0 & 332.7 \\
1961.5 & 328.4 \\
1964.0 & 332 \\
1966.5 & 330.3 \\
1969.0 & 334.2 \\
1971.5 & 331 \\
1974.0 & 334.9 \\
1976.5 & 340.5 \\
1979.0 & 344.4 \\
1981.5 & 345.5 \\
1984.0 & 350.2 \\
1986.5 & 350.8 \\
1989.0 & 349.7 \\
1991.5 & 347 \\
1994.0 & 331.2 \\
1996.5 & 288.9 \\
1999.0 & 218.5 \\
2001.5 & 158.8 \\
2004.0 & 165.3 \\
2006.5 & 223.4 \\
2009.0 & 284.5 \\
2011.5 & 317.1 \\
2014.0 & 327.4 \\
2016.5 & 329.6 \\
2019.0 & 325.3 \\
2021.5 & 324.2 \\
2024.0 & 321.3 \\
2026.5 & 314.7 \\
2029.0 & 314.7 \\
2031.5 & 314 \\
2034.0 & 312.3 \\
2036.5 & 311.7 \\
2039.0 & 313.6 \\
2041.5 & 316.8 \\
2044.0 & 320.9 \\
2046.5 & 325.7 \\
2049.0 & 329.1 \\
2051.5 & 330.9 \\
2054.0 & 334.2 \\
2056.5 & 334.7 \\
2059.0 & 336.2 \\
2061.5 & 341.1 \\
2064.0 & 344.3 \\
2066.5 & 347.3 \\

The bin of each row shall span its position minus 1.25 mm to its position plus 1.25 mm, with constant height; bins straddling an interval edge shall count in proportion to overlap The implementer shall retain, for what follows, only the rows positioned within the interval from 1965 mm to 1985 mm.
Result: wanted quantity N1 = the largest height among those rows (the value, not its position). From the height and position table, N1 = 350.2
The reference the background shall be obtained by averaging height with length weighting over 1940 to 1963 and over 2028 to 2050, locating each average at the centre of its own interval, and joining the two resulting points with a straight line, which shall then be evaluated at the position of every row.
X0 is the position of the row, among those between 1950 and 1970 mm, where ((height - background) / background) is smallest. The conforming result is 1954.0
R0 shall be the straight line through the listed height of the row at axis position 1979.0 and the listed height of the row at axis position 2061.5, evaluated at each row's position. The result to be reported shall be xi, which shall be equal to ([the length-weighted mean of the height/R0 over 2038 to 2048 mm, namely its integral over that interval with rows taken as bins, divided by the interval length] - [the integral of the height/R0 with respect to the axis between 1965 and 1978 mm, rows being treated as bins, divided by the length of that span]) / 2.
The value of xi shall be -0.017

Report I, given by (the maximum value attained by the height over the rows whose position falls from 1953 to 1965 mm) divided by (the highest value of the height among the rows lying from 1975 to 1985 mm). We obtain 0.95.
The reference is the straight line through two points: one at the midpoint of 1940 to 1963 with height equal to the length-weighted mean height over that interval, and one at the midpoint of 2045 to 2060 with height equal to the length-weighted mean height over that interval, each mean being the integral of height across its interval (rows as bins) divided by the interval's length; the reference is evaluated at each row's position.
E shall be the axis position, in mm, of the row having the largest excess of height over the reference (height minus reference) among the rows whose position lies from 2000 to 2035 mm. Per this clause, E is 2016.5 mm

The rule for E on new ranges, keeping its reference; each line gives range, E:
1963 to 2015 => 1986.5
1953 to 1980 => 1979.0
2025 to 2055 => 2054.0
